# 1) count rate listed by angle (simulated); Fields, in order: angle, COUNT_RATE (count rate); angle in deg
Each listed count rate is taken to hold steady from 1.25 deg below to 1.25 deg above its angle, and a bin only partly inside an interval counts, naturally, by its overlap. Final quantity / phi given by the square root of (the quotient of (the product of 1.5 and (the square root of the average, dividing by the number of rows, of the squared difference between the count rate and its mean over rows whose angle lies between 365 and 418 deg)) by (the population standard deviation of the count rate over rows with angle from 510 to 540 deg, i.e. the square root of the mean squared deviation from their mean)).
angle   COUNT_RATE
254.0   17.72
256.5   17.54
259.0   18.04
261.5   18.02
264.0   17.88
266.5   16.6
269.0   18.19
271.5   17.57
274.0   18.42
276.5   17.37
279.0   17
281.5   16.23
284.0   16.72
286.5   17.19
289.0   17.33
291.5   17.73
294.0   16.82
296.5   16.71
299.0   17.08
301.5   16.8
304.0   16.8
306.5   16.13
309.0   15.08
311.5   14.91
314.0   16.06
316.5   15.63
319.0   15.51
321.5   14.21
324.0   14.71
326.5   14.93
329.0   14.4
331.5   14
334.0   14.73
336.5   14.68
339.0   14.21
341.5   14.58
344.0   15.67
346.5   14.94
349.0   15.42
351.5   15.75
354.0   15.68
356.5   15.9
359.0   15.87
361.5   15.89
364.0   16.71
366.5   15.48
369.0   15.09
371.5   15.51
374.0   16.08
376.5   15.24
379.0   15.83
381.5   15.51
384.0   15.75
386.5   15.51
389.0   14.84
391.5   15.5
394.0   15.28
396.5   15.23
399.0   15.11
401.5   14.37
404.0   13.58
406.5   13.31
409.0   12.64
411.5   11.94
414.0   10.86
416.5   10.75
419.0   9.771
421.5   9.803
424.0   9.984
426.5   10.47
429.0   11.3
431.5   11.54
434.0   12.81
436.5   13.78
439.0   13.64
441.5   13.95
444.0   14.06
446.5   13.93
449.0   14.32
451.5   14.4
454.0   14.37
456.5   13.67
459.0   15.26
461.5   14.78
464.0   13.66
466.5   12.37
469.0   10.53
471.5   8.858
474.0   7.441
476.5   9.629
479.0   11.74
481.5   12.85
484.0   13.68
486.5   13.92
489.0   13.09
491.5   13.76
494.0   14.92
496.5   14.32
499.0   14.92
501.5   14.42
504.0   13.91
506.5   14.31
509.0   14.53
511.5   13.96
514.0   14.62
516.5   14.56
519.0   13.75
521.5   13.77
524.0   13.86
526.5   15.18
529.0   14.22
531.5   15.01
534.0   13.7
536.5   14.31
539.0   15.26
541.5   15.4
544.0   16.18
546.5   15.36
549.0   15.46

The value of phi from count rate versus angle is 2.1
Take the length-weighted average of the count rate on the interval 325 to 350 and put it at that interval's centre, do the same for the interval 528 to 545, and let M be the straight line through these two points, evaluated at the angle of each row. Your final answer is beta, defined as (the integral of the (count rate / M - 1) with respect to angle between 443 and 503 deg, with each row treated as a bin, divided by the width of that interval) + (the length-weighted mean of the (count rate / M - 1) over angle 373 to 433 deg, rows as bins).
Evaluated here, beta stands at -0.21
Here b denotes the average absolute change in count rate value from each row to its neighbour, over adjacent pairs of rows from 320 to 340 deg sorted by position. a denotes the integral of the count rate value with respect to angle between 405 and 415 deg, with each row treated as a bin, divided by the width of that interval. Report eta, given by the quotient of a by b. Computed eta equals 30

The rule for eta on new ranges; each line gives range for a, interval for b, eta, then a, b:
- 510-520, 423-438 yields 19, 14.2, 0.76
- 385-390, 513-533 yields 26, 15.2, 0.58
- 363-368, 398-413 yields 25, 16.0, 0.63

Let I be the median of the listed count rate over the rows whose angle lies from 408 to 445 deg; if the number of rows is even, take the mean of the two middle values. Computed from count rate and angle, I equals 11.5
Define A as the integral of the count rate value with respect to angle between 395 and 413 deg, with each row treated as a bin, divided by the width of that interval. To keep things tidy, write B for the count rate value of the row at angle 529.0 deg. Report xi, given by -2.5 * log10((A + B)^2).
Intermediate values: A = 13.7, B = 14.22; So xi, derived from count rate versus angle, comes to -7.23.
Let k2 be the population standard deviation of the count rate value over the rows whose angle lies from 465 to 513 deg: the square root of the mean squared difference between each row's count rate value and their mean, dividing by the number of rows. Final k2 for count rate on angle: 2.12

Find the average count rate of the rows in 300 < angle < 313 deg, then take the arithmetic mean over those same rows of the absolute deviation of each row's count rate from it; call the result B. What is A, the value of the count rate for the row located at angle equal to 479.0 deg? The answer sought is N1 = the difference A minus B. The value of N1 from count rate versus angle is 11.0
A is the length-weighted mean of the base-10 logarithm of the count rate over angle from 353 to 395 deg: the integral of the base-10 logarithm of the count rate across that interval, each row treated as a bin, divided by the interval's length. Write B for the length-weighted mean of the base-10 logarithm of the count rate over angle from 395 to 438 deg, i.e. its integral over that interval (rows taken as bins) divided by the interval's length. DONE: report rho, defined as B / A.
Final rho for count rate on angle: 0.91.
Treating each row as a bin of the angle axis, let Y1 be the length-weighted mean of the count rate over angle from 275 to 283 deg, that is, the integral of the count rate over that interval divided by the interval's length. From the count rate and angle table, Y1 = 16.9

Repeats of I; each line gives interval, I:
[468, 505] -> 13.7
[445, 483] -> 13.7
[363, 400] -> 15.5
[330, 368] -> 15.5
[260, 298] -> 17.3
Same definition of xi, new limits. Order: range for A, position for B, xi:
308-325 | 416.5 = -7.07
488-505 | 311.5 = -7.32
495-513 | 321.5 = -7.28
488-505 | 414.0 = -7.00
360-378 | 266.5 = -7.55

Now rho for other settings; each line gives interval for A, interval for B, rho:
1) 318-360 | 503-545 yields 0.99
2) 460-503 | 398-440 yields 0.98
